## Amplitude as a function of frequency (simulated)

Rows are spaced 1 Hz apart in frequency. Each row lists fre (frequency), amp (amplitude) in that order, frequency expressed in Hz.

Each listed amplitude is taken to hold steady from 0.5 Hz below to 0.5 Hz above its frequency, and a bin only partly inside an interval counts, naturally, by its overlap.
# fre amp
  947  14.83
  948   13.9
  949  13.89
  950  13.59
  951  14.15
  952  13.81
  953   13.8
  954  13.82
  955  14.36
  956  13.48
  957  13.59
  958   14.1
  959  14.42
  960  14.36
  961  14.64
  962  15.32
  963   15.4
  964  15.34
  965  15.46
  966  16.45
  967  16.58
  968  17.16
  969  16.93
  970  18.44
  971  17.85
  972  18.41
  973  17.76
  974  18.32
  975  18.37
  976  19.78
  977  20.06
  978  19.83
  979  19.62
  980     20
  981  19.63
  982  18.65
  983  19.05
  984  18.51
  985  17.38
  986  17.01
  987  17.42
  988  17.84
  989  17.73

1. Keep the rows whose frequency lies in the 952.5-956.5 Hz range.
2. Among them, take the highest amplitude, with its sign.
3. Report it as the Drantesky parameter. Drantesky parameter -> 14.36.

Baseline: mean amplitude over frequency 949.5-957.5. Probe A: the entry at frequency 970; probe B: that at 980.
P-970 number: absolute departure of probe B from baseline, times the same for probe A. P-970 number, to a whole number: 28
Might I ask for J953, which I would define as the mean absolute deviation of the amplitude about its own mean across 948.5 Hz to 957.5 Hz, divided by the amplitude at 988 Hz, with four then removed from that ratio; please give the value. -3.99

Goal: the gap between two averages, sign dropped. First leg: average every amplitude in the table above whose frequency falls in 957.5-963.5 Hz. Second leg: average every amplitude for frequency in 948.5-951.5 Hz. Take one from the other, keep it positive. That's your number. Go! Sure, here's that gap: 1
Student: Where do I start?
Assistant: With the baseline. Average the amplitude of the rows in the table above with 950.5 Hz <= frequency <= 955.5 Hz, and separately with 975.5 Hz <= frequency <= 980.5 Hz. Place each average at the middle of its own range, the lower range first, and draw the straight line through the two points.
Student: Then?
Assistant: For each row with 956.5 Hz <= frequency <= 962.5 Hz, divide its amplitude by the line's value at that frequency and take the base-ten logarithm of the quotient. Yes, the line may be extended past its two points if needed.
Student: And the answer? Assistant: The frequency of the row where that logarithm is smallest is 957 Hz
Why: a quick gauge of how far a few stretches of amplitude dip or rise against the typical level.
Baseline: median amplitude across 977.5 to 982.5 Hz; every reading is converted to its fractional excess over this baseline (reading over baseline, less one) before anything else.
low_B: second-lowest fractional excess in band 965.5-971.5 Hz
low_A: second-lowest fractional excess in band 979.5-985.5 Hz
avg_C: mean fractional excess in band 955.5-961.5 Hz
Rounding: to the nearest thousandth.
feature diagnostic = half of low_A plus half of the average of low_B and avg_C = -0.138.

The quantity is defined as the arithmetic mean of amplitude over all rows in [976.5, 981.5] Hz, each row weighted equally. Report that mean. 20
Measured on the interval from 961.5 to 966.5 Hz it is 16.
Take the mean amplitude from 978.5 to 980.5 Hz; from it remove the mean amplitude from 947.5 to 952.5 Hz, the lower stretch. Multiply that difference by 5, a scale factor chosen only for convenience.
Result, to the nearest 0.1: 29.7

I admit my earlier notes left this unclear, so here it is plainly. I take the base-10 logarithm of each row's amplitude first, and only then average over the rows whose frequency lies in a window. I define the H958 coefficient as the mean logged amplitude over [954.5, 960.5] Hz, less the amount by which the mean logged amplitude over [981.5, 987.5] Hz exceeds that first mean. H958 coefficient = 1.04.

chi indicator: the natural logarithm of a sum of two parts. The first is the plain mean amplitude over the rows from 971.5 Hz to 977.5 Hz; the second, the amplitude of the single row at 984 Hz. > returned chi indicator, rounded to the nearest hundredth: 3.62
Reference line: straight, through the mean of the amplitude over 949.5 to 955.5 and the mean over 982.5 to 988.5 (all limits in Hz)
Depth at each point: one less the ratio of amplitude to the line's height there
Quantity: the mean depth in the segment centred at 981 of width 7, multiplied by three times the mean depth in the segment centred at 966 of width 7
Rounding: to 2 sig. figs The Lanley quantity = 0.014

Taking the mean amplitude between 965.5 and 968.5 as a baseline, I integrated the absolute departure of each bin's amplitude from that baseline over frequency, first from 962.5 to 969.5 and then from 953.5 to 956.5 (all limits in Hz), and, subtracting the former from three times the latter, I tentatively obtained 21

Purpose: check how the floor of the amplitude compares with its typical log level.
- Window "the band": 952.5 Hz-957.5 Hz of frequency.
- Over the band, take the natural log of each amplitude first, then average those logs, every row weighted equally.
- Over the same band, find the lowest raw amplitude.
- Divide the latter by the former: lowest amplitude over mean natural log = 5.13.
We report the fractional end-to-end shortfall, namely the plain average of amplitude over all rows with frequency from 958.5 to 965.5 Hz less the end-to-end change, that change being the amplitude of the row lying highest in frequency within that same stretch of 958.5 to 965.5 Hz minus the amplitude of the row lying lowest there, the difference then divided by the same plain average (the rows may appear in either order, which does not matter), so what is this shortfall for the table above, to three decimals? 0.931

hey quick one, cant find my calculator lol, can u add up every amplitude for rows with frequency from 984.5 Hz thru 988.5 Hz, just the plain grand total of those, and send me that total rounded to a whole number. 70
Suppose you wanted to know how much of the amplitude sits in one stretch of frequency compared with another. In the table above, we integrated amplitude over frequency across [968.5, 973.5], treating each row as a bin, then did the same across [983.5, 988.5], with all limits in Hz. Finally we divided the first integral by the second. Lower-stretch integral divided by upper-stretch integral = 1.01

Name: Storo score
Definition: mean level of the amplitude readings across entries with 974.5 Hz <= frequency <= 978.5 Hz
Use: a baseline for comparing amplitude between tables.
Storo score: 19.5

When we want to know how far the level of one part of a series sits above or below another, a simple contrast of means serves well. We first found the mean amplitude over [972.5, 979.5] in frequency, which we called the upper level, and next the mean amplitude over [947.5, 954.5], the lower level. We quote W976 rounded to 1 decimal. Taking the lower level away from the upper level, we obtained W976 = 5.3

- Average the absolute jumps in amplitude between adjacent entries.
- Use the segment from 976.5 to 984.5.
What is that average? 0.4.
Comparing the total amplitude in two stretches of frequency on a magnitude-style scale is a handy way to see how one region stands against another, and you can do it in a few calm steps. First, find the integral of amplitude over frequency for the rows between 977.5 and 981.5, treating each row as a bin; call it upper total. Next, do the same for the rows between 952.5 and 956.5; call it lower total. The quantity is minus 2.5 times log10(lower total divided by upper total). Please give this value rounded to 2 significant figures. 0.39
